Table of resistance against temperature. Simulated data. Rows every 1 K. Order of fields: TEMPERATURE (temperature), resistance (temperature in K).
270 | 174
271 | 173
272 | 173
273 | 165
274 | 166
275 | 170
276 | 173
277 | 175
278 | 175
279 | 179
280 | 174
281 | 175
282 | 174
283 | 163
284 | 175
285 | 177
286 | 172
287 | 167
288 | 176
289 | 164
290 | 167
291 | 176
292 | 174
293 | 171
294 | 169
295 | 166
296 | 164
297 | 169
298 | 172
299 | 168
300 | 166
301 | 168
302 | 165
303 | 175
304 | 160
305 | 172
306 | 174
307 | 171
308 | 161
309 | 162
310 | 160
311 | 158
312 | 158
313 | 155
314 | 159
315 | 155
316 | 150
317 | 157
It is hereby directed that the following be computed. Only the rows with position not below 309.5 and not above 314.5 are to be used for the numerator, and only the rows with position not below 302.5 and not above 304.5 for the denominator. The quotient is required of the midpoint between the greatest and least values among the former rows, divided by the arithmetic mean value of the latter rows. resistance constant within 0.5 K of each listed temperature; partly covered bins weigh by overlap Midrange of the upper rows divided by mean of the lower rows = 0.94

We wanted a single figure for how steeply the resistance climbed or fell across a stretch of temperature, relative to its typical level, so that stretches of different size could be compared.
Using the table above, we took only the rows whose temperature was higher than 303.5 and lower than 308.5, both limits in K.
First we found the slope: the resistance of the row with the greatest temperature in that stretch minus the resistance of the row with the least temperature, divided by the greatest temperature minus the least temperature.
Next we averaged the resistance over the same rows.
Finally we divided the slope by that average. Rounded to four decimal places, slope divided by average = 0.0015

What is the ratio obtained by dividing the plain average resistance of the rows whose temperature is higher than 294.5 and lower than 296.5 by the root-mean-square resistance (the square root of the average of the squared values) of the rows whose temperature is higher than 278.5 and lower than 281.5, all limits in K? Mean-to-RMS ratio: 0.937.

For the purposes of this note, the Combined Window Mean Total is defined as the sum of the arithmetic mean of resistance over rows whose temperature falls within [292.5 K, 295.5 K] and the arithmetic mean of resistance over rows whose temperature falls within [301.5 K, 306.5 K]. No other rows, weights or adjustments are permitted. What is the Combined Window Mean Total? 338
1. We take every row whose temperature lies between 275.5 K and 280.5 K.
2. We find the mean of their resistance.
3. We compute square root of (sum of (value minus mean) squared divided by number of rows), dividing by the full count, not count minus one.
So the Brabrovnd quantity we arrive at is 2.0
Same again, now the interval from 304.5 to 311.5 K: 6.1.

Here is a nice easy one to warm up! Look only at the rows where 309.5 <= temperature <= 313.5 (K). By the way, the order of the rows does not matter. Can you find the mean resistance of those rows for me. 158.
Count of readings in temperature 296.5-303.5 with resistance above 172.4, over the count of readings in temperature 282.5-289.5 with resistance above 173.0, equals 0.33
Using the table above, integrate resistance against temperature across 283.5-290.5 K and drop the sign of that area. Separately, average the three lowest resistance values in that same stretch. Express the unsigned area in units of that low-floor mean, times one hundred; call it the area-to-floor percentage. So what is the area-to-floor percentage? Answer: 722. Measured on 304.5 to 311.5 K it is 725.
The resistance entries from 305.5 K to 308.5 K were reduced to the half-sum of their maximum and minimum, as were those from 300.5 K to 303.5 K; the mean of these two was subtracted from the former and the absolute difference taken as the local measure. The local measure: 1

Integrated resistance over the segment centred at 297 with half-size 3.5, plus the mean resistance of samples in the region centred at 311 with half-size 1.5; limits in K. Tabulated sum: 1333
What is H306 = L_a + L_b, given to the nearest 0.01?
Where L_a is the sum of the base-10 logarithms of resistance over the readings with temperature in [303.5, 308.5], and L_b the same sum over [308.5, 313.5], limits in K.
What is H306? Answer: 22.12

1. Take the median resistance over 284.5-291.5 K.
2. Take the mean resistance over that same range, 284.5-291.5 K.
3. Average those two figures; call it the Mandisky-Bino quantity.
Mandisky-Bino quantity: 172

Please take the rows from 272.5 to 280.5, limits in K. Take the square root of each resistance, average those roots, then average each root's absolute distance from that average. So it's 0.147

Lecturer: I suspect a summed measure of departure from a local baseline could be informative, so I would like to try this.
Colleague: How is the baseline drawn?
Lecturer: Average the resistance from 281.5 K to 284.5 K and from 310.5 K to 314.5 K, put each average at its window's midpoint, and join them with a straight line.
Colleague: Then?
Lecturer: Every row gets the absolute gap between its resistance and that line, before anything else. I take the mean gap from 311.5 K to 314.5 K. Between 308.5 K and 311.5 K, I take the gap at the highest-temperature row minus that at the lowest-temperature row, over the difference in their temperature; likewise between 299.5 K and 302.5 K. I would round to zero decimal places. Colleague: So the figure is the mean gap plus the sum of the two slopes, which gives 0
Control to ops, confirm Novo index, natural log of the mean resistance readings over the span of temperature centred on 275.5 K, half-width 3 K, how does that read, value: 5.140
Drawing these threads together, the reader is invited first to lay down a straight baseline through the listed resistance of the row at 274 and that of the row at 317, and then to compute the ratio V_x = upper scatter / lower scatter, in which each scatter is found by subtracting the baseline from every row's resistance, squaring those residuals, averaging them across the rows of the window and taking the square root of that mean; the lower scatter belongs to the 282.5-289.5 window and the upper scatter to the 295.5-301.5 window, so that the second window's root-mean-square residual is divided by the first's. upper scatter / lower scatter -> 0.83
